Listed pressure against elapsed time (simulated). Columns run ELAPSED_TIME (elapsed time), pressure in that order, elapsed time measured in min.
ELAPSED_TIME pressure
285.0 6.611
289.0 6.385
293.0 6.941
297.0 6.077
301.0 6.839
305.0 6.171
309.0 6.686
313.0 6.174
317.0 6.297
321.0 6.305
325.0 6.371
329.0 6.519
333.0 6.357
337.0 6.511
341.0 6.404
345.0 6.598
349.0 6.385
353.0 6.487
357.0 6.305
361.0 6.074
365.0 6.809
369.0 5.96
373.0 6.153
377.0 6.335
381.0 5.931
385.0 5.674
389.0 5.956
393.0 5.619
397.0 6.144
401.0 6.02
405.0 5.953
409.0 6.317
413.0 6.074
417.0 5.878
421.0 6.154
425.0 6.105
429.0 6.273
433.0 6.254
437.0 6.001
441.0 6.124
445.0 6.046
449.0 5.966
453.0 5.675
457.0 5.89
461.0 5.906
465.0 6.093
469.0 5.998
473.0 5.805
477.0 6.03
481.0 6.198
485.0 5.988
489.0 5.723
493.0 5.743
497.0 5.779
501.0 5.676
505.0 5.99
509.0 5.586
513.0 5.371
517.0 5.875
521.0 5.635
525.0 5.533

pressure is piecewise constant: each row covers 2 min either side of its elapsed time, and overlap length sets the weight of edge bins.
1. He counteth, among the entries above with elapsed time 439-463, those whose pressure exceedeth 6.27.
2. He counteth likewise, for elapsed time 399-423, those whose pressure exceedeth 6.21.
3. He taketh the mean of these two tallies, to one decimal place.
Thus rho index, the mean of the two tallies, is 0.5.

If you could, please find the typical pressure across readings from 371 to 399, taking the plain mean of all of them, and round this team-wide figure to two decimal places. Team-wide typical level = 5.97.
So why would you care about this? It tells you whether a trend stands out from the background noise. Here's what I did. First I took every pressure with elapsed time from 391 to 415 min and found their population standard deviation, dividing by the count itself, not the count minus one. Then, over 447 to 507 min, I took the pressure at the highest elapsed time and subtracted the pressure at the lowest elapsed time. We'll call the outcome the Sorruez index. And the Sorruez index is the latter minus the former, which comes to -0.19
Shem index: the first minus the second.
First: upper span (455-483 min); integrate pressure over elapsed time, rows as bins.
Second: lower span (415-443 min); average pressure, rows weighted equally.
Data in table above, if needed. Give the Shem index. 162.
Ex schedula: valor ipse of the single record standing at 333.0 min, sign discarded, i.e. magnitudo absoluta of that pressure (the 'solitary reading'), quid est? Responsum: 6.36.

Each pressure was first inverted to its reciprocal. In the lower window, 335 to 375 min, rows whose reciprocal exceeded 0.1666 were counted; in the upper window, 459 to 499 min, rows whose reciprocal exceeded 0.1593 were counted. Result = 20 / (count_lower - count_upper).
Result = -2.2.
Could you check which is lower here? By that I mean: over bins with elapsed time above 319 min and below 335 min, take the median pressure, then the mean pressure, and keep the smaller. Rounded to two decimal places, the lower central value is 6.36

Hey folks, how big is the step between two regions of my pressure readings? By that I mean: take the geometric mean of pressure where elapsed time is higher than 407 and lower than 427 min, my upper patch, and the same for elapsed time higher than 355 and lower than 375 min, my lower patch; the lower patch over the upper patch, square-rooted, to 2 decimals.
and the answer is 1.01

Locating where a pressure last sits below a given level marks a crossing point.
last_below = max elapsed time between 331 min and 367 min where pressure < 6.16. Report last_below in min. 361.0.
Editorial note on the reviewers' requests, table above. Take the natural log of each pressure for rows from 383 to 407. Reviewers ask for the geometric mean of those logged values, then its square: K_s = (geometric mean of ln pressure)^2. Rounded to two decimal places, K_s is 3.14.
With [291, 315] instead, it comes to 3.48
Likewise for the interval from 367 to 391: 3.21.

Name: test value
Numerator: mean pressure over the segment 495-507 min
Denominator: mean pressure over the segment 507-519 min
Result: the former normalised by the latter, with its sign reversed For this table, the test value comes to -1.04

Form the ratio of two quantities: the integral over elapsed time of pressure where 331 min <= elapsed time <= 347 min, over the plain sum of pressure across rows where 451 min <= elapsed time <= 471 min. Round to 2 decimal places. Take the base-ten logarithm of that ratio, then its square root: 0.74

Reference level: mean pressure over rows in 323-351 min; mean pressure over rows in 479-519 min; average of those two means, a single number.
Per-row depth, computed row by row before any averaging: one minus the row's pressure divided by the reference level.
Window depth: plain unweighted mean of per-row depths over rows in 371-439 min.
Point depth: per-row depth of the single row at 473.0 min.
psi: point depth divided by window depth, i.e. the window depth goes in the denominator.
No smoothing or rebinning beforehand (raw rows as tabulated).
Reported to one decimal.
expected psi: 4.4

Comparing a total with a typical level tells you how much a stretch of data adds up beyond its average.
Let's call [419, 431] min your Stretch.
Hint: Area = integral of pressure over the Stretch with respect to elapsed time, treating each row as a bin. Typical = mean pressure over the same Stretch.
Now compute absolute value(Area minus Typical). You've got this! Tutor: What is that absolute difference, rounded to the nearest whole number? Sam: 68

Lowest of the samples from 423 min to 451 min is 5.966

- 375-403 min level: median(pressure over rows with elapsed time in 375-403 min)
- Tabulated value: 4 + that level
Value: 10.0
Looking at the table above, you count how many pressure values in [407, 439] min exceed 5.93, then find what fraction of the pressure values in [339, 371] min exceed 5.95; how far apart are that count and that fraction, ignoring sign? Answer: 6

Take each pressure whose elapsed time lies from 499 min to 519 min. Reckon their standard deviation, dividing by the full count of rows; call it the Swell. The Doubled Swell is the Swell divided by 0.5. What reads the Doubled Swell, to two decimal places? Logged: 0.44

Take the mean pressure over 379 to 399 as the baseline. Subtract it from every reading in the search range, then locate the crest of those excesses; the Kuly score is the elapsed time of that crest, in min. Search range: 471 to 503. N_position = 481.0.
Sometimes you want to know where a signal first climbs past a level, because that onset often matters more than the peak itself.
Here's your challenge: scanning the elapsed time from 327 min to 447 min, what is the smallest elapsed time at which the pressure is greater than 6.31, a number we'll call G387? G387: 329.0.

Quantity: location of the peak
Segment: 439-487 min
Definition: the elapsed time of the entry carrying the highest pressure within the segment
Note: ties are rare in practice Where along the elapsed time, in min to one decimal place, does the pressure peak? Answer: 481.0 min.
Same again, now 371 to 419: 377.0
